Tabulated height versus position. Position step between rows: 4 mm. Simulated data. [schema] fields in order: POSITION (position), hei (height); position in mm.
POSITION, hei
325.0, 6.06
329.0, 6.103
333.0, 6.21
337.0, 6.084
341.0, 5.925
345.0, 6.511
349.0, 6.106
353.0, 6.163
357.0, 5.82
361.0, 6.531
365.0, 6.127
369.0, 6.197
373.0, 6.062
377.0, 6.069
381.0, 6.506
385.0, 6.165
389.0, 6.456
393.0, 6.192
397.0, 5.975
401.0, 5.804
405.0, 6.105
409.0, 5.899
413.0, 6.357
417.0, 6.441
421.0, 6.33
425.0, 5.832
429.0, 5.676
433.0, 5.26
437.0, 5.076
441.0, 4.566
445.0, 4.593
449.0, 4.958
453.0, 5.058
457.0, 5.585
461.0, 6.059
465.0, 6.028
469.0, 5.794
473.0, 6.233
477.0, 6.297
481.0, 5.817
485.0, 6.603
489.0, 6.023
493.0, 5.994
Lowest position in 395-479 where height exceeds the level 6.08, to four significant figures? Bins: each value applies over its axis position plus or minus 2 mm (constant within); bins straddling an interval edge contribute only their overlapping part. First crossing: 405.0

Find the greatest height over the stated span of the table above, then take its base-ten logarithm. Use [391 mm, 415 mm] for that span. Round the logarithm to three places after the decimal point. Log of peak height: 0.803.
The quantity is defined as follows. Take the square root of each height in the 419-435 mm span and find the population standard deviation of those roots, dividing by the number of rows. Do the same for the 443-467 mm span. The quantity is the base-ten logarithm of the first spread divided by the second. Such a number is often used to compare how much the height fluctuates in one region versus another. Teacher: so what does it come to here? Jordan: -0.18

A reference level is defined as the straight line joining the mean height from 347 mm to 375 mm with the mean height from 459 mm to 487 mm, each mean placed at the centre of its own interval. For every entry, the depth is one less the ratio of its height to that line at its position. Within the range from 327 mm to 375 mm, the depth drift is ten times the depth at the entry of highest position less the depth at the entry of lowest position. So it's 0.05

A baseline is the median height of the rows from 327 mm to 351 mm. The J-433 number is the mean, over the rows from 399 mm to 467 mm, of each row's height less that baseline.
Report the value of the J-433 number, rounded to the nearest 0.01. -0.48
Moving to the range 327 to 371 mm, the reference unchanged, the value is 0.06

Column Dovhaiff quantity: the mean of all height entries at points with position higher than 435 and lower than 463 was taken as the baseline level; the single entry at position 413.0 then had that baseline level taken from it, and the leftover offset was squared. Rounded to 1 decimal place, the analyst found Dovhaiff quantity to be 1.5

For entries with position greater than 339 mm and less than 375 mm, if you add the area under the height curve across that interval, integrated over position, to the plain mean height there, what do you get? 228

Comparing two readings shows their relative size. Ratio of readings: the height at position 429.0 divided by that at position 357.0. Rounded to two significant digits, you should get 0.98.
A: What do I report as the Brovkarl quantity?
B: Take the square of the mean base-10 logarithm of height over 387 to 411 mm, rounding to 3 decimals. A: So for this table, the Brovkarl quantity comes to 0.613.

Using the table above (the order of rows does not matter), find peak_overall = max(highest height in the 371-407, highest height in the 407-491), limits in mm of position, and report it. 6.60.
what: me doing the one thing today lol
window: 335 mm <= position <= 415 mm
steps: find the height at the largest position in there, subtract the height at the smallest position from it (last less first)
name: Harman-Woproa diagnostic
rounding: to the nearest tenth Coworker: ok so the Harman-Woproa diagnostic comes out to 0.3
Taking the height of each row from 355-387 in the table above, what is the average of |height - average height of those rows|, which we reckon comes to 0.170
